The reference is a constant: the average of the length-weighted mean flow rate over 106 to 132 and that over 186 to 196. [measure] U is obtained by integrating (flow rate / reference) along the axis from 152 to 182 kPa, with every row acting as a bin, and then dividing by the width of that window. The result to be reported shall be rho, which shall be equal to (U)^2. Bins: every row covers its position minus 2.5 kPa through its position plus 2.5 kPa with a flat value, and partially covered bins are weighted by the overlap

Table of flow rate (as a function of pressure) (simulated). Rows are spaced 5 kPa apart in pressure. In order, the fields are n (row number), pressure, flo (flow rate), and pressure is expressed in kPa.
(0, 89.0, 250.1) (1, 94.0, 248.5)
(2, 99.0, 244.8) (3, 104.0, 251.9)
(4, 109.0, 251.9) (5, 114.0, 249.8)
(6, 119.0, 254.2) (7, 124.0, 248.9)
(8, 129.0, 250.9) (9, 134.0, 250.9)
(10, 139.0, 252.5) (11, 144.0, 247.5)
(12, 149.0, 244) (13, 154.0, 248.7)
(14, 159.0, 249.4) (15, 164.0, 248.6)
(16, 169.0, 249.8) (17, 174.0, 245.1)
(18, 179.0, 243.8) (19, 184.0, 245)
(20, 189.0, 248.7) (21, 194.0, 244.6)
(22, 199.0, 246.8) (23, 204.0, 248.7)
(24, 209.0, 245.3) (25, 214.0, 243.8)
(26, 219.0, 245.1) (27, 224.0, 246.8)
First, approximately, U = 0.994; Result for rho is 0.99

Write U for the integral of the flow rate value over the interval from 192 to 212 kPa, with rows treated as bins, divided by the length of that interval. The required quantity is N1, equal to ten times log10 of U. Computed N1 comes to 23.92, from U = 246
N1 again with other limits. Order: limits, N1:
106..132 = 24.00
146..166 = 23.94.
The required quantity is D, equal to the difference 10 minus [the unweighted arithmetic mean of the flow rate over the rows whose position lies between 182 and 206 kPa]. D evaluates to -237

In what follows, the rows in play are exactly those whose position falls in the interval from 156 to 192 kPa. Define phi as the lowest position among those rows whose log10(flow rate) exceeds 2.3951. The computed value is 159.0 kPa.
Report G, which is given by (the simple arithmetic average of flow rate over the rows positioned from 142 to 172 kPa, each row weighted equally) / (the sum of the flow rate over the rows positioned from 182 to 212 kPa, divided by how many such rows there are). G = 1.01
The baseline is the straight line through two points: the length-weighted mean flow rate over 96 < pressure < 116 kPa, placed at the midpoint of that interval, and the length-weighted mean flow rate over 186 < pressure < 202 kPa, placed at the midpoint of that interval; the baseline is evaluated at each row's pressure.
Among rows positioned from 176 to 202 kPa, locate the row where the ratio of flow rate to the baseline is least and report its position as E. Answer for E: 179.0 kPa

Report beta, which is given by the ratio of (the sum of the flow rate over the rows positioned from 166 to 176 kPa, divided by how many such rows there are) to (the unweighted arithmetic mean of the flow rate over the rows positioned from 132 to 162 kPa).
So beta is 0.99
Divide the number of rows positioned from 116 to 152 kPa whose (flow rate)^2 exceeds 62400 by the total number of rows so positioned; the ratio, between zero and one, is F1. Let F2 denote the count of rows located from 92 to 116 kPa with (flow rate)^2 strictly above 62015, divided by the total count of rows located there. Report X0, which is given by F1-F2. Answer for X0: 0.0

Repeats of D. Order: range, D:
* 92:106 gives -238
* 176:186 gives -234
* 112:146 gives -241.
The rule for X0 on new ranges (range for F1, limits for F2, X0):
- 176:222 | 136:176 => -0.4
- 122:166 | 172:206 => 0.3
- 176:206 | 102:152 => -0.7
